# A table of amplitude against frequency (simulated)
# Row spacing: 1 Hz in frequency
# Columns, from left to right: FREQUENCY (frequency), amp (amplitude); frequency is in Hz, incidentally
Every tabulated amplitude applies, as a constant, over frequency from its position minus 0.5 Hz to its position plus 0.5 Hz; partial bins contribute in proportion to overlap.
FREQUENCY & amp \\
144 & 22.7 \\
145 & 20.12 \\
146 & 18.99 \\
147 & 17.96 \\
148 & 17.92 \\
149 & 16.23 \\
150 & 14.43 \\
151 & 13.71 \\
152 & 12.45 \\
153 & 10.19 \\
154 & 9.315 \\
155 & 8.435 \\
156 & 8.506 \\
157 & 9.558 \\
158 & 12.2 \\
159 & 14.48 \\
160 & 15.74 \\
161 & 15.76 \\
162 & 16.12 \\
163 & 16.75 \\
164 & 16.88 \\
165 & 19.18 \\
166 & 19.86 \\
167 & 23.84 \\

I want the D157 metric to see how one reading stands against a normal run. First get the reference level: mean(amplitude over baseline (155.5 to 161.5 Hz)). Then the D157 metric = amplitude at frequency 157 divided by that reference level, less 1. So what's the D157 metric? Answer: -0.25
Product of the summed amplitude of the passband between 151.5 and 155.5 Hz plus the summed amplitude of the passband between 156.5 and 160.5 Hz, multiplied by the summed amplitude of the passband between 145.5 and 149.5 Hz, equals 6567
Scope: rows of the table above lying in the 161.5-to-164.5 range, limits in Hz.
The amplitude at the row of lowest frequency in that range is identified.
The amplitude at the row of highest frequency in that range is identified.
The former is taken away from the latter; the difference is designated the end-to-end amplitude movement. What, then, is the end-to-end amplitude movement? 1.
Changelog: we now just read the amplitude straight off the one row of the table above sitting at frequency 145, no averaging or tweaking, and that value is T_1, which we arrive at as 20.12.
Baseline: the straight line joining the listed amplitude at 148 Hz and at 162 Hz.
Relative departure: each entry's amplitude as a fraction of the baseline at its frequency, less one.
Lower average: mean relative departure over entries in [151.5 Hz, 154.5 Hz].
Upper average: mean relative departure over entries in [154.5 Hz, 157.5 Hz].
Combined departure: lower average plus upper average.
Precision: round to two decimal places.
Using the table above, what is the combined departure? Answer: -0.86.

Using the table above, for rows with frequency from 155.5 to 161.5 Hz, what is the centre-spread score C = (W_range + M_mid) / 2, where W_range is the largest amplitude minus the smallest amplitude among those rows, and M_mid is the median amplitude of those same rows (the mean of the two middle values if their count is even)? 10.3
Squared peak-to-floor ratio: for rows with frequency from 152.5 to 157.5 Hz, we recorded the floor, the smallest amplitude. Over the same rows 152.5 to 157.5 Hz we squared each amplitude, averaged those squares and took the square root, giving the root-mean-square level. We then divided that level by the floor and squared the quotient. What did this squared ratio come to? 1.20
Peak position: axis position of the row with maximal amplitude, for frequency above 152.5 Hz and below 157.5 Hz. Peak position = 153 Hz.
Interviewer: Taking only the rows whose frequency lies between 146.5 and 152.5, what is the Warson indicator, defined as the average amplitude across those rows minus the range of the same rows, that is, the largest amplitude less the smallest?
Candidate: 10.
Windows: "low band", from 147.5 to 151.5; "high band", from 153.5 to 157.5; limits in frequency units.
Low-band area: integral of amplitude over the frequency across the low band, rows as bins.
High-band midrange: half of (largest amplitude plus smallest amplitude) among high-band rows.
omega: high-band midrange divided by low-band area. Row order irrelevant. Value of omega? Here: 0.14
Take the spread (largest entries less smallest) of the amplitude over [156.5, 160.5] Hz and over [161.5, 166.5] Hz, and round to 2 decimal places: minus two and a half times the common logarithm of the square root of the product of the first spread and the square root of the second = -1.35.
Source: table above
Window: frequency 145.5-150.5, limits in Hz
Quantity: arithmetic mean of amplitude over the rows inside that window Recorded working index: 17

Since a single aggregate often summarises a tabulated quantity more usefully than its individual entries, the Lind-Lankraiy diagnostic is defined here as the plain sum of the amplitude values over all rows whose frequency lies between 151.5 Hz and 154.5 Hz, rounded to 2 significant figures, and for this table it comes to 32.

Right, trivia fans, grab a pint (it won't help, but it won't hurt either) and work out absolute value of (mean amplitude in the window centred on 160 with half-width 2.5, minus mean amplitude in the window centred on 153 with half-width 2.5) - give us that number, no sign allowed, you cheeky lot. 4.0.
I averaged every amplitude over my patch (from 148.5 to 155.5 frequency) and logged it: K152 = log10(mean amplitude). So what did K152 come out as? 1.08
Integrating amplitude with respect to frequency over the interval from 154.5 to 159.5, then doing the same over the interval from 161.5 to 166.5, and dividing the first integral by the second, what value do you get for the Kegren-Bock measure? 0.60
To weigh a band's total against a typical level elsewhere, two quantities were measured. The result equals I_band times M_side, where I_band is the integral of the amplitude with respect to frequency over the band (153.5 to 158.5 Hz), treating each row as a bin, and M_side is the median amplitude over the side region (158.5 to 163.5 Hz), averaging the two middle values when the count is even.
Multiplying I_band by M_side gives 757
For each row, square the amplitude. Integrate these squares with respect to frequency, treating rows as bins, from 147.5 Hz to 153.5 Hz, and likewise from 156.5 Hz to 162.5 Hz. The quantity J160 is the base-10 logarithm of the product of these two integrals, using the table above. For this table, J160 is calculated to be 6.17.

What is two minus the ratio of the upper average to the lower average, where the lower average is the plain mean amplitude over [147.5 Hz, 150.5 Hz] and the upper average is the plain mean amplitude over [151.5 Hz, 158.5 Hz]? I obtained 1.4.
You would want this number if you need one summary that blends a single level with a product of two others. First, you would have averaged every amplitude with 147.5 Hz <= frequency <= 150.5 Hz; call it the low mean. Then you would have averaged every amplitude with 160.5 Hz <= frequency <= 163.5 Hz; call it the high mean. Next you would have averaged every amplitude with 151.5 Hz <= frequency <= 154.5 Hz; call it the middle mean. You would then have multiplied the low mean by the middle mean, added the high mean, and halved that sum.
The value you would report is 94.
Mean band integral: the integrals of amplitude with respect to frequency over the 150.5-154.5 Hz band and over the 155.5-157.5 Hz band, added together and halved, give 32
